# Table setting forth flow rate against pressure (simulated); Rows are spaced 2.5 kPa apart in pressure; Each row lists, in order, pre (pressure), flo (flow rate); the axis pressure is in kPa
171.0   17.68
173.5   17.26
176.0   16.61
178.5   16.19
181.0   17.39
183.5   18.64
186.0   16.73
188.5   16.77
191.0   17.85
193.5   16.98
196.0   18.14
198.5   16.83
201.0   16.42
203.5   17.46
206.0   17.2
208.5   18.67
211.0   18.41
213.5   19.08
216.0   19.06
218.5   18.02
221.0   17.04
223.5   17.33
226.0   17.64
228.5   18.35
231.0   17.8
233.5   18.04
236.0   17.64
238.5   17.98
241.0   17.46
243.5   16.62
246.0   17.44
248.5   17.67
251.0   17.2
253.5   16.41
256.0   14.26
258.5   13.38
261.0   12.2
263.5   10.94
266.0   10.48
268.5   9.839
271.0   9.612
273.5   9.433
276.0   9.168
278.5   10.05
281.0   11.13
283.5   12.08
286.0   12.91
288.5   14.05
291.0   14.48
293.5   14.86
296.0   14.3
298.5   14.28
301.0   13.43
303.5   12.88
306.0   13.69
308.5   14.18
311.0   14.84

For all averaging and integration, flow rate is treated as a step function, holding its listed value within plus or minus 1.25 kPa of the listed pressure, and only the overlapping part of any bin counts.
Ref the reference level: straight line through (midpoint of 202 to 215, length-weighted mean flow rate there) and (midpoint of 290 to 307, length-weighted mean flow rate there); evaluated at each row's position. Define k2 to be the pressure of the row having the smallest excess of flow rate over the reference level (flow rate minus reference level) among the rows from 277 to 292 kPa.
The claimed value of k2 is 278.5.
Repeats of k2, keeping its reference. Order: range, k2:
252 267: 266.0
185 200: 186.0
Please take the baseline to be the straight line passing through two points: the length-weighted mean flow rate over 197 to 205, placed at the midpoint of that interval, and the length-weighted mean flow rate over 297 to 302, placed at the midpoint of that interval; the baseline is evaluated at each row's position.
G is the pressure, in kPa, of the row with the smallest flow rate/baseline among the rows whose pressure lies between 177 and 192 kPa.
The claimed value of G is 178.5 kPa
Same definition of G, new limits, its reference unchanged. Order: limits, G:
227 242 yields 231.0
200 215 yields 201.0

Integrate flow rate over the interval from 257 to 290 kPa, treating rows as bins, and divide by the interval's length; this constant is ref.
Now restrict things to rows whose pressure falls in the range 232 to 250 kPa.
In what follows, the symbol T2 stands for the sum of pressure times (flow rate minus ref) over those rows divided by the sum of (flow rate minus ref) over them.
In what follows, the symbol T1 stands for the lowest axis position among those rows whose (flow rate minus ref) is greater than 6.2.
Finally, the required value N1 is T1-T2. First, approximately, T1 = 233.5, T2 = 240.8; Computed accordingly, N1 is -7.3 kPa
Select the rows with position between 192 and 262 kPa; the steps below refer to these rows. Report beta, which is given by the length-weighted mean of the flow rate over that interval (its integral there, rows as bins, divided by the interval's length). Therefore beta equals 17.2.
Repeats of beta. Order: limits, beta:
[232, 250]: 17.5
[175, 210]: 17.3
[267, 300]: 12.0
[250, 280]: 11.9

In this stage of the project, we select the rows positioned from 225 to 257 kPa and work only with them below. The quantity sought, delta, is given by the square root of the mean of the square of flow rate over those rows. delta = 17.3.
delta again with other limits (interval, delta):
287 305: 14.1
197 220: 17.9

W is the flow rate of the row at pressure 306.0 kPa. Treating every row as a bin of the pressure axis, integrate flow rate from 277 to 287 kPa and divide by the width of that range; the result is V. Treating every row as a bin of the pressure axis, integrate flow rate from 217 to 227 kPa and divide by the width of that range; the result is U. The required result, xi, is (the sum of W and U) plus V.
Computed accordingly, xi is 42.7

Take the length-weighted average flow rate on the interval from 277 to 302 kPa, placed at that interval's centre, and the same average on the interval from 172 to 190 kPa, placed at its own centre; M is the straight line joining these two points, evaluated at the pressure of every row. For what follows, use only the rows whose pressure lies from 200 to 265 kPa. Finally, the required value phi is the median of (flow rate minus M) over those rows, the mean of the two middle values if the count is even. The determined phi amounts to 2.4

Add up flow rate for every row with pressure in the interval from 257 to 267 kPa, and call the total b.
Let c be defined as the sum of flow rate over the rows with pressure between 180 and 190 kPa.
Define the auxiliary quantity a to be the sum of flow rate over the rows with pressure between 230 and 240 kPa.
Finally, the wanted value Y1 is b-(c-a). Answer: 49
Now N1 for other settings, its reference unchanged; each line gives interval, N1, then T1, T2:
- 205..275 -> -19.9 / 208.5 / 228.4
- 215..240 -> -11.2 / 216.0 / 227.2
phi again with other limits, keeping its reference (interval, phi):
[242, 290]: -1.3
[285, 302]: 1.4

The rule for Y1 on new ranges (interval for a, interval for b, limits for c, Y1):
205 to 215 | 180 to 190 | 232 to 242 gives 72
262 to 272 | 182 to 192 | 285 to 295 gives 55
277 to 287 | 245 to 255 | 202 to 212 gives 43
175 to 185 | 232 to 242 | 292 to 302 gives 83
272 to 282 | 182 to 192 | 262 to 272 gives 69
